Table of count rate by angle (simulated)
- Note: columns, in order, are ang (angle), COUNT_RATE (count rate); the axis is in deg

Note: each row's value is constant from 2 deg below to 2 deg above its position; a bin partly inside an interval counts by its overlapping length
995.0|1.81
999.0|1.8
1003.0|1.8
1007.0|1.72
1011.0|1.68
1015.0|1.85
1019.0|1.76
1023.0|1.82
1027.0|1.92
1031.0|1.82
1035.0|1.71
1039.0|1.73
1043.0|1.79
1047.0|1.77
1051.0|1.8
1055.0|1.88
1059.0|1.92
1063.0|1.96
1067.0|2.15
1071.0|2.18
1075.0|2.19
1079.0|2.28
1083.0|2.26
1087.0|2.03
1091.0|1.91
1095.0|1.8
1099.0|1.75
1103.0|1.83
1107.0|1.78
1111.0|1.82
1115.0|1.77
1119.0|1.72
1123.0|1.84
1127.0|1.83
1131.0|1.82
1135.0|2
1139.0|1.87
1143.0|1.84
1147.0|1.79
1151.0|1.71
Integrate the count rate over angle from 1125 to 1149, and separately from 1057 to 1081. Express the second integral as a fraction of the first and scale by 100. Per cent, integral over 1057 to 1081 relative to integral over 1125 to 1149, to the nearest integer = 114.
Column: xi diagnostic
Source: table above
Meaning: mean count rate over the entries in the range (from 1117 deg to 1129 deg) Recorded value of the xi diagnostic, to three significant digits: 1.80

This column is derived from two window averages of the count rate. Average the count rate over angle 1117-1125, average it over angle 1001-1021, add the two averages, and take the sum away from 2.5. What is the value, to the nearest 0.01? -1.04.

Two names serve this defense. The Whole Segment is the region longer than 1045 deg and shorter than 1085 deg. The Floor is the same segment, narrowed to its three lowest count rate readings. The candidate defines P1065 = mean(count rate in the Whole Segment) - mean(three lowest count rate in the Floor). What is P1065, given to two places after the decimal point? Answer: 0.22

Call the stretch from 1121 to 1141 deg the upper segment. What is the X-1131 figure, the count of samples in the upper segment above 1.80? 5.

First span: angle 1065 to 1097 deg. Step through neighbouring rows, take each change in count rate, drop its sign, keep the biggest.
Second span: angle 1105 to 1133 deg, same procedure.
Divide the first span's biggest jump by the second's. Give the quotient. 1.9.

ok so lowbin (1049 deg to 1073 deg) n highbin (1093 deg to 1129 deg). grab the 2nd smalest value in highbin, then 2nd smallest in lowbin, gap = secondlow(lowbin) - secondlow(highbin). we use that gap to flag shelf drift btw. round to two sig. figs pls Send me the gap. 0.13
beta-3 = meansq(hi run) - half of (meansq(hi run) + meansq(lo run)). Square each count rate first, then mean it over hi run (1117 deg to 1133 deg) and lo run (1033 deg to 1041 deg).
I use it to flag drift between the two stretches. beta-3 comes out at 0.1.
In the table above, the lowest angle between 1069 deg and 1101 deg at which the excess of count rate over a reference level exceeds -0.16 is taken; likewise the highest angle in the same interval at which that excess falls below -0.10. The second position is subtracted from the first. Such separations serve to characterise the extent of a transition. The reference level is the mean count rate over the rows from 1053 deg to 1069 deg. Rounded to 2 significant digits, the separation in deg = -28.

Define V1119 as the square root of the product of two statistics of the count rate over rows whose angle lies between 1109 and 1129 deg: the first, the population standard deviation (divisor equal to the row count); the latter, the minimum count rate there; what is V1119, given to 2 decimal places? 0.28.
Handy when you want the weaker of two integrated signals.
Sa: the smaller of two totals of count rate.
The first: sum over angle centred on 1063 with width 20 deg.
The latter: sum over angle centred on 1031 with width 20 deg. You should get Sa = 9.00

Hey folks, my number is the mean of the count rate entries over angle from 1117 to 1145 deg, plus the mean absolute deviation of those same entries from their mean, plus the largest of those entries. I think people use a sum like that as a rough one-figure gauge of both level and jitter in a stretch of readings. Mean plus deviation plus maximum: 3.90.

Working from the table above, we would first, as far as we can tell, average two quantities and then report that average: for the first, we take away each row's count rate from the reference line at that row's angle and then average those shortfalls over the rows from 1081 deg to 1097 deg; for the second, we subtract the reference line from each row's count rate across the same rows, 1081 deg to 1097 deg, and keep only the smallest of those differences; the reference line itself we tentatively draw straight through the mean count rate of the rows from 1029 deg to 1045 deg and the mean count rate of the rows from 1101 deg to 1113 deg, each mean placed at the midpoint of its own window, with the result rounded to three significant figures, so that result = -0.102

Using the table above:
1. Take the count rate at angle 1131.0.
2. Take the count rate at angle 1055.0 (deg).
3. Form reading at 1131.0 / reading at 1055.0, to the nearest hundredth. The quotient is 0.97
